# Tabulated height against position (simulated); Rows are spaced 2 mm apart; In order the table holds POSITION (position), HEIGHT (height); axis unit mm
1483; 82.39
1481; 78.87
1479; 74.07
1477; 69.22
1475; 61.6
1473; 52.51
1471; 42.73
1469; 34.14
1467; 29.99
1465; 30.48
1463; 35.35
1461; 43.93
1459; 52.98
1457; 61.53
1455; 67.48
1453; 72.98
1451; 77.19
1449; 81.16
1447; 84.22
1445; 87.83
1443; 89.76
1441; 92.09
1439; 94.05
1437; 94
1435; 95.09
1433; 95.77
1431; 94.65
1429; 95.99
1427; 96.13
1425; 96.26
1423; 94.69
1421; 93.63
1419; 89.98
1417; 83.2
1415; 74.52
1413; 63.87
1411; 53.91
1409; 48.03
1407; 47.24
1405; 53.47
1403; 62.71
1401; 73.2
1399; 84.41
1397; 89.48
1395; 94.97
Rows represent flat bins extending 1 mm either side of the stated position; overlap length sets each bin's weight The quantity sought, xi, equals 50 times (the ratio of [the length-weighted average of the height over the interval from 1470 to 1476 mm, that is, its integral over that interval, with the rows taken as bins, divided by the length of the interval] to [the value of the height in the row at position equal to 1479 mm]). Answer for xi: 35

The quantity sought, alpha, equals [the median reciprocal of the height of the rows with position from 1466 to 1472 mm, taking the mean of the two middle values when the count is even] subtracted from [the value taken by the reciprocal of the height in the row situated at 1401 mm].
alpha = -0.016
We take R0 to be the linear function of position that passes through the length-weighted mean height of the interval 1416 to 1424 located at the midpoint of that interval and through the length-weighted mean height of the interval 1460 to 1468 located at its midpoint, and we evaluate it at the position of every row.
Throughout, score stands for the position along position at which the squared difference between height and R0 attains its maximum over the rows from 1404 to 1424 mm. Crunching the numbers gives 1407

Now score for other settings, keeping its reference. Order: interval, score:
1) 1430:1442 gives 1441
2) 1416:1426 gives 1425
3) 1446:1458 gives 1447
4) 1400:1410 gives 1407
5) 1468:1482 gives 1481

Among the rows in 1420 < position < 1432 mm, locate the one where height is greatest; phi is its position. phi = 1425 mm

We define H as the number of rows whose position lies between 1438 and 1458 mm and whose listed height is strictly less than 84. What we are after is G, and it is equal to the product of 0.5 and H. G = 2.5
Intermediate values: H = 5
